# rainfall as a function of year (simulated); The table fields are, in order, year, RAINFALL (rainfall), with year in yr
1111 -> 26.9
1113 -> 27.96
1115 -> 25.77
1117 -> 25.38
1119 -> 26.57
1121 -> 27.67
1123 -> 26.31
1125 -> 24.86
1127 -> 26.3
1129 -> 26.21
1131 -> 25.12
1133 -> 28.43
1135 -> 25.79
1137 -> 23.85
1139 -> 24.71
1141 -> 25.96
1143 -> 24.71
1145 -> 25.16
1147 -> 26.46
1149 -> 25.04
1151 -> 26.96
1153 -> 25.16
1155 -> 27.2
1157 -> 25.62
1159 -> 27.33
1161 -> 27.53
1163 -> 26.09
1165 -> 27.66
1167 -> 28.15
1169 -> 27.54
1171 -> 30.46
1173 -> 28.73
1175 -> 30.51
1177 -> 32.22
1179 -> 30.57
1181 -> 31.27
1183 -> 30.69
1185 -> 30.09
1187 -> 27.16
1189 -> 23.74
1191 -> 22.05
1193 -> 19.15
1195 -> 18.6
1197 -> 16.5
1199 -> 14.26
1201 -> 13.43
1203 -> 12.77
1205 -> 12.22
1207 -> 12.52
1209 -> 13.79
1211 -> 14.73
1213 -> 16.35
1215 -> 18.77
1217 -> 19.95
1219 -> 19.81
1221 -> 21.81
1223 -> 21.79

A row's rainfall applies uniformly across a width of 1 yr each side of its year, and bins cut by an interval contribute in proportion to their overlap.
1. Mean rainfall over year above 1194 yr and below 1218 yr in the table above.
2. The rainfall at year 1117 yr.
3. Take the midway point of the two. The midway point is 20.4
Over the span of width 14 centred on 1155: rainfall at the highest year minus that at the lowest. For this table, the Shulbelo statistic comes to 2.5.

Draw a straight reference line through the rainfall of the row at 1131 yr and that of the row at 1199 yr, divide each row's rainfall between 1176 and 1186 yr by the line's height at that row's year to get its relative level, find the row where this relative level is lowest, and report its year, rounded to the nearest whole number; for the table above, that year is 1179 yr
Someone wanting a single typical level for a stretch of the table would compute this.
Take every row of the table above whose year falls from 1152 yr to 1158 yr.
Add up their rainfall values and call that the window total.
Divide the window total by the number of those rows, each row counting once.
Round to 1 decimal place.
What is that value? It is 26.0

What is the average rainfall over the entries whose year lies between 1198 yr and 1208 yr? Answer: 13.0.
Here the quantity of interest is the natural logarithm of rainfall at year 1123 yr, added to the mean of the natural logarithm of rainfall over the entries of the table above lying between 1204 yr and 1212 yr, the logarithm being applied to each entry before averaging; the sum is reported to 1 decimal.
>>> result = 5.9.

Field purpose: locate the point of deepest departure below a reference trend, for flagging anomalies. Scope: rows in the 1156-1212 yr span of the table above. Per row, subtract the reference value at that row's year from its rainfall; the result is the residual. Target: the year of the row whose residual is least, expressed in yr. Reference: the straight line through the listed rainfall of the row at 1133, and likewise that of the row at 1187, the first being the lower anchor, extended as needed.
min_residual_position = 1205 yr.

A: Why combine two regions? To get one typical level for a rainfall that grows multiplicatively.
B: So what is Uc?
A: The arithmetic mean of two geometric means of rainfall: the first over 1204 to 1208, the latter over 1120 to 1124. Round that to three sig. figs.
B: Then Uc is 19.7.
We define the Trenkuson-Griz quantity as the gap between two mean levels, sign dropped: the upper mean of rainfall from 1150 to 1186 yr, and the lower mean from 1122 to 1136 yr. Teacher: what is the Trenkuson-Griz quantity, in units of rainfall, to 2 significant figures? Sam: 2.4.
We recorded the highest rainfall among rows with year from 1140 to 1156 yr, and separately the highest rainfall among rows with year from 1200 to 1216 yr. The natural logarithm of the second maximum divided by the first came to -0.37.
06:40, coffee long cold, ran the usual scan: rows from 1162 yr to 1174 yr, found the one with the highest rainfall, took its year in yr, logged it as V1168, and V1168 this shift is 1171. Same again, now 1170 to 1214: 1177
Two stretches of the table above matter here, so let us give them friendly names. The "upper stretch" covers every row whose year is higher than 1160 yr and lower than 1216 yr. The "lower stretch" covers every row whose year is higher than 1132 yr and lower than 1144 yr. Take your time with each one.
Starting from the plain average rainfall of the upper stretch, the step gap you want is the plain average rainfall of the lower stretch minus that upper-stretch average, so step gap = 2.8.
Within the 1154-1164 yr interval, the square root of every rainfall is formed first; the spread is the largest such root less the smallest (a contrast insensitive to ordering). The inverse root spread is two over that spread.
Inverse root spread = 10.8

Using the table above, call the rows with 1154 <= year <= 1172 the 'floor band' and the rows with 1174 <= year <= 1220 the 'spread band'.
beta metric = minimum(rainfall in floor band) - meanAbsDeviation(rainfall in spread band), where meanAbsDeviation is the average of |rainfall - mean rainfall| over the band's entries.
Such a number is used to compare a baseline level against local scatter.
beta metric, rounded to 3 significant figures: 19.5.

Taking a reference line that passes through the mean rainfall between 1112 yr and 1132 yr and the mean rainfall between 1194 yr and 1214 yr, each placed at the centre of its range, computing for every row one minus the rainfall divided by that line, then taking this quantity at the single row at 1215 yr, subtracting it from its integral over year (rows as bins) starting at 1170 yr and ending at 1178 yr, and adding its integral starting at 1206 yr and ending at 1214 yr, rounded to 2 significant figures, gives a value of -5.0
